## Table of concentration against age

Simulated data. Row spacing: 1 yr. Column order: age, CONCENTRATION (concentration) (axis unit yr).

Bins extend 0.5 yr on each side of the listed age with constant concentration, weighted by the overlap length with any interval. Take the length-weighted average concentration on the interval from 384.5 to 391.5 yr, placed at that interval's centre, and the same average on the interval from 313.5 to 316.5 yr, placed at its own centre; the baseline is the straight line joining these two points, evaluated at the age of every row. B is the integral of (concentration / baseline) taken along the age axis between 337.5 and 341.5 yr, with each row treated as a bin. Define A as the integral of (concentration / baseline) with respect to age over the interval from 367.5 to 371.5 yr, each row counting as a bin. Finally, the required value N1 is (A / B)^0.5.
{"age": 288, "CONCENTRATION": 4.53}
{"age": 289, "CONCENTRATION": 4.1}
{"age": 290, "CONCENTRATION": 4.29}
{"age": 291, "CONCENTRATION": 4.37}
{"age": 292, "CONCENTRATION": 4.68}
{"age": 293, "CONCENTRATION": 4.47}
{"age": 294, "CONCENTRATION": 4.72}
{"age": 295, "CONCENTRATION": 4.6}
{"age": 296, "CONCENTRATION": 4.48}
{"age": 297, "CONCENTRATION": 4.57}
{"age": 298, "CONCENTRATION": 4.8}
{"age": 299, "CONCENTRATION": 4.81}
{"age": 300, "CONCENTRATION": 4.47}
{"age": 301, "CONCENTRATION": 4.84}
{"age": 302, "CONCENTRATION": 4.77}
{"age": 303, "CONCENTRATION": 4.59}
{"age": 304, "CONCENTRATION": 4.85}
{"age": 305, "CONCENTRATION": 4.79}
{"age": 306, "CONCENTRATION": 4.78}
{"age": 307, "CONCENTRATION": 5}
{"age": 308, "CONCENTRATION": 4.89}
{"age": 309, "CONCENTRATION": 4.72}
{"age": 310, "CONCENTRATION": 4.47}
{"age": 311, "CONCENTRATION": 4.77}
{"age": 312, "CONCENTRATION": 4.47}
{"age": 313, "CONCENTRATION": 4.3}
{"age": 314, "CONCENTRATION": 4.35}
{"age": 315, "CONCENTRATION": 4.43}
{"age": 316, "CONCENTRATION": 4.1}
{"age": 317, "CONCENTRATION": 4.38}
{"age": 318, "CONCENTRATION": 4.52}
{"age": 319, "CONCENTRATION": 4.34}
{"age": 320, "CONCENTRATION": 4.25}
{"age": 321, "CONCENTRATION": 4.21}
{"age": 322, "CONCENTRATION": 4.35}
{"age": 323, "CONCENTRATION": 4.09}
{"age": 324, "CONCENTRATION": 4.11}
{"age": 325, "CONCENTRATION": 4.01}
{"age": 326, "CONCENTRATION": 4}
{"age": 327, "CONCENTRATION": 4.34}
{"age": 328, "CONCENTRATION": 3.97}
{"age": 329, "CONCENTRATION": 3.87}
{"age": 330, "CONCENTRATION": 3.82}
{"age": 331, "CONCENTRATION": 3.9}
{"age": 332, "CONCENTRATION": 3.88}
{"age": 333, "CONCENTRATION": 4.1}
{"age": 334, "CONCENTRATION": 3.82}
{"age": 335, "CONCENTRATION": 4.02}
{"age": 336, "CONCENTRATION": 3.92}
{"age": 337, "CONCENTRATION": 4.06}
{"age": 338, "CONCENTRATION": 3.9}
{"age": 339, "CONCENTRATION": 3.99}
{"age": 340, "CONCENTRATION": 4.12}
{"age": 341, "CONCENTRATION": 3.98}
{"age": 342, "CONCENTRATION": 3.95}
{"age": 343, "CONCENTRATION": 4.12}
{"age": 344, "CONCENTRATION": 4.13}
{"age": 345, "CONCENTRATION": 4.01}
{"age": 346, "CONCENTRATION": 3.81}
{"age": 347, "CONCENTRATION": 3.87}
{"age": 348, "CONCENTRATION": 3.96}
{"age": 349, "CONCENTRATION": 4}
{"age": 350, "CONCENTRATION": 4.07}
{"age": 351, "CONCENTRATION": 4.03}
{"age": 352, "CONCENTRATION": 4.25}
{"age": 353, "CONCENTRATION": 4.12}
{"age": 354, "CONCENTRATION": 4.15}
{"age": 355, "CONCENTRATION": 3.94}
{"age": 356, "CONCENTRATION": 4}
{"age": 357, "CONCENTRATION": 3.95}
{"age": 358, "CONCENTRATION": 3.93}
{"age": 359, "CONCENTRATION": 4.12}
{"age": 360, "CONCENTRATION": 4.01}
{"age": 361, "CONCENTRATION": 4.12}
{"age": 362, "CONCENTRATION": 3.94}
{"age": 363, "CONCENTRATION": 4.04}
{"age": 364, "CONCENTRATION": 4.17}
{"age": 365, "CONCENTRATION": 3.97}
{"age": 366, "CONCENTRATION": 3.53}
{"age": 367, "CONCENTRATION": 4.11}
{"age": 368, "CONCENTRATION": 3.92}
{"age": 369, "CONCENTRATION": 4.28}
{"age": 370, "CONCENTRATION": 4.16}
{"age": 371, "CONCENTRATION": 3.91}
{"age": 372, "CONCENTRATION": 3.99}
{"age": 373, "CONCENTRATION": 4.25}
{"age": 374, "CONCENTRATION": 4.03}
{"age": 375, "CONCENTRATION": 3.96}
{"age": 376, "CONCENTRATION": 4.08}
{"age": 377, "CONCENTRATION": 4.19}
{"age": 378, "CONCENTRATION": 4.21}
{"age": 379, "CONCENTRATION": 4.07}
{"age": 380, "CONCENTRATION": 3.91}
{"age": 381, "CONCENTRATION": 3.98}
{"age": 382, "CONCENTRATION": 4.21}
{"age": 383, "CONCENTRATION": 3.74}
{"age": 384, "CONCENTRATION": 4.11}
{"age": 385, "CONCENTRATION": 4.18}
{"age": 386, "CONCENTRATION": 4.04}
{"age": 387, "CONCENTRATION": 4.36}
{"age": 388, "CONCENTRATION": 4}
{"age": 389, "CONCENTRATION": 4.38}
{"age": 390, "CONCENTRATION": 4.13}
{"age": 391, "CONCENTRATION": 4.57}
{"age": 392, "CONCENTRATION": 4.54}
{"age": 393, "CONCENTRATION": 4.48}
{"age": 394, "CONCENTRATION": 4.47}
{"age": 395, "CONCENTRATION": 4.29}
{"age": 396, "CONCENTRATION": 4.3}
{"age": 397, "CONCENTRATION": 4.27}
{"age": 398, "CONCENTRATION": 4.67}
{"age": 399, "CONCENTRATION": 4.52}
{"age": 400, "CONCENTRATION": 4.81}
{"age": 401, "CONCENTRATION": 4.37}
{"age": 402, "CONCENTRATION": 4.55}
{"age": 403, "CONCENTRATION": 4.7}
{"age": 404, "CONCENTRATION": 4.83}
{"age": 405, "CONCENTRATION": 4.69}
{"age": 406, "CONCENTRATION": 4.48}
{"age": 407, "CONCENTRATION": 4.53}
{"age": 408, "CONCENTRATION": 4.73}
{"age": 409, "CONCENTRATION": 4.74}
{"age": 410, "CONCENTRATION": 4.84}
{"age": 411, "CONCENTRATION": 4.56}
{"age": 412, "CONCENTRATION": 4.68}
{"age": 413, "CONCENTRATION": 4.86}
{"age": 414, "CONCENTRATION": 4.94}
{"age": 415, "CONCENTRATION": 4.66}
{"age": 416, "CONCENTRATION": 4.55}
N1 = 1.01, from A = 3.83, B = 3.74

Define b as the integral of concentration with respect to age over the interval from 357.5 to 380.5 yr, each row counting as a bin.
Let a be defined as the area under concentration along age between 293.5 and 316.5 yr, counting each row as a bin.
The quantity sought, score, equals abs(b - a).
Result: 14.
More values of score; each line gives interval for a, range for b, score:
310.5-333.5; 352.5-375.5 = 4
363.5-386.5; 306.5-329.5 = 7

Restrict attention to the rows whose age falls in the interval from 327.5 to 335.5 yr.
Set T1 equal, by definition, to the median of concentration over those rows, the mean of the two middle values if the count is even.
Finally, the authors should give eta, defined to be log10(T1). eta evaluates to 0.59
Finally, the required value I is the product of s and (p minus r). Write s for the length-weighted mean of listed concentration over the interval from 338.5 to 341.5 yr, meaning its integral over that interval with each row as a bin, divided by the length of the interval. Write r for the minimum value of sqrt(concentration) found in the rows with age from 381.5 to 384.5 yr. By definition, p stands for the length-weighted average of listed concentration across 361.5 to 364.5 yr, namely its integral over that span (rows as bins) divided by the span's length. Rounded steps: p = 4.05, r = 1.934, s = 4.03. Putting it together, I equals 8.5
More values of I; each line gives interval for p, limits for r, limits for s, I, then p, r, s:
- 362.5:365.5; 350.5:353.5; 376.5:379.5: 8.5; 4.06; 2.007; 4.16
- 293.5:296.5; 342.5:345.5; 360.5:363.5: 10.5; 4.60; 2.002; 4.03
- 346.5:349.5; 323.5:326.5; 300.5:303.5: 9.2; 3.94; 2.000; 4.73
